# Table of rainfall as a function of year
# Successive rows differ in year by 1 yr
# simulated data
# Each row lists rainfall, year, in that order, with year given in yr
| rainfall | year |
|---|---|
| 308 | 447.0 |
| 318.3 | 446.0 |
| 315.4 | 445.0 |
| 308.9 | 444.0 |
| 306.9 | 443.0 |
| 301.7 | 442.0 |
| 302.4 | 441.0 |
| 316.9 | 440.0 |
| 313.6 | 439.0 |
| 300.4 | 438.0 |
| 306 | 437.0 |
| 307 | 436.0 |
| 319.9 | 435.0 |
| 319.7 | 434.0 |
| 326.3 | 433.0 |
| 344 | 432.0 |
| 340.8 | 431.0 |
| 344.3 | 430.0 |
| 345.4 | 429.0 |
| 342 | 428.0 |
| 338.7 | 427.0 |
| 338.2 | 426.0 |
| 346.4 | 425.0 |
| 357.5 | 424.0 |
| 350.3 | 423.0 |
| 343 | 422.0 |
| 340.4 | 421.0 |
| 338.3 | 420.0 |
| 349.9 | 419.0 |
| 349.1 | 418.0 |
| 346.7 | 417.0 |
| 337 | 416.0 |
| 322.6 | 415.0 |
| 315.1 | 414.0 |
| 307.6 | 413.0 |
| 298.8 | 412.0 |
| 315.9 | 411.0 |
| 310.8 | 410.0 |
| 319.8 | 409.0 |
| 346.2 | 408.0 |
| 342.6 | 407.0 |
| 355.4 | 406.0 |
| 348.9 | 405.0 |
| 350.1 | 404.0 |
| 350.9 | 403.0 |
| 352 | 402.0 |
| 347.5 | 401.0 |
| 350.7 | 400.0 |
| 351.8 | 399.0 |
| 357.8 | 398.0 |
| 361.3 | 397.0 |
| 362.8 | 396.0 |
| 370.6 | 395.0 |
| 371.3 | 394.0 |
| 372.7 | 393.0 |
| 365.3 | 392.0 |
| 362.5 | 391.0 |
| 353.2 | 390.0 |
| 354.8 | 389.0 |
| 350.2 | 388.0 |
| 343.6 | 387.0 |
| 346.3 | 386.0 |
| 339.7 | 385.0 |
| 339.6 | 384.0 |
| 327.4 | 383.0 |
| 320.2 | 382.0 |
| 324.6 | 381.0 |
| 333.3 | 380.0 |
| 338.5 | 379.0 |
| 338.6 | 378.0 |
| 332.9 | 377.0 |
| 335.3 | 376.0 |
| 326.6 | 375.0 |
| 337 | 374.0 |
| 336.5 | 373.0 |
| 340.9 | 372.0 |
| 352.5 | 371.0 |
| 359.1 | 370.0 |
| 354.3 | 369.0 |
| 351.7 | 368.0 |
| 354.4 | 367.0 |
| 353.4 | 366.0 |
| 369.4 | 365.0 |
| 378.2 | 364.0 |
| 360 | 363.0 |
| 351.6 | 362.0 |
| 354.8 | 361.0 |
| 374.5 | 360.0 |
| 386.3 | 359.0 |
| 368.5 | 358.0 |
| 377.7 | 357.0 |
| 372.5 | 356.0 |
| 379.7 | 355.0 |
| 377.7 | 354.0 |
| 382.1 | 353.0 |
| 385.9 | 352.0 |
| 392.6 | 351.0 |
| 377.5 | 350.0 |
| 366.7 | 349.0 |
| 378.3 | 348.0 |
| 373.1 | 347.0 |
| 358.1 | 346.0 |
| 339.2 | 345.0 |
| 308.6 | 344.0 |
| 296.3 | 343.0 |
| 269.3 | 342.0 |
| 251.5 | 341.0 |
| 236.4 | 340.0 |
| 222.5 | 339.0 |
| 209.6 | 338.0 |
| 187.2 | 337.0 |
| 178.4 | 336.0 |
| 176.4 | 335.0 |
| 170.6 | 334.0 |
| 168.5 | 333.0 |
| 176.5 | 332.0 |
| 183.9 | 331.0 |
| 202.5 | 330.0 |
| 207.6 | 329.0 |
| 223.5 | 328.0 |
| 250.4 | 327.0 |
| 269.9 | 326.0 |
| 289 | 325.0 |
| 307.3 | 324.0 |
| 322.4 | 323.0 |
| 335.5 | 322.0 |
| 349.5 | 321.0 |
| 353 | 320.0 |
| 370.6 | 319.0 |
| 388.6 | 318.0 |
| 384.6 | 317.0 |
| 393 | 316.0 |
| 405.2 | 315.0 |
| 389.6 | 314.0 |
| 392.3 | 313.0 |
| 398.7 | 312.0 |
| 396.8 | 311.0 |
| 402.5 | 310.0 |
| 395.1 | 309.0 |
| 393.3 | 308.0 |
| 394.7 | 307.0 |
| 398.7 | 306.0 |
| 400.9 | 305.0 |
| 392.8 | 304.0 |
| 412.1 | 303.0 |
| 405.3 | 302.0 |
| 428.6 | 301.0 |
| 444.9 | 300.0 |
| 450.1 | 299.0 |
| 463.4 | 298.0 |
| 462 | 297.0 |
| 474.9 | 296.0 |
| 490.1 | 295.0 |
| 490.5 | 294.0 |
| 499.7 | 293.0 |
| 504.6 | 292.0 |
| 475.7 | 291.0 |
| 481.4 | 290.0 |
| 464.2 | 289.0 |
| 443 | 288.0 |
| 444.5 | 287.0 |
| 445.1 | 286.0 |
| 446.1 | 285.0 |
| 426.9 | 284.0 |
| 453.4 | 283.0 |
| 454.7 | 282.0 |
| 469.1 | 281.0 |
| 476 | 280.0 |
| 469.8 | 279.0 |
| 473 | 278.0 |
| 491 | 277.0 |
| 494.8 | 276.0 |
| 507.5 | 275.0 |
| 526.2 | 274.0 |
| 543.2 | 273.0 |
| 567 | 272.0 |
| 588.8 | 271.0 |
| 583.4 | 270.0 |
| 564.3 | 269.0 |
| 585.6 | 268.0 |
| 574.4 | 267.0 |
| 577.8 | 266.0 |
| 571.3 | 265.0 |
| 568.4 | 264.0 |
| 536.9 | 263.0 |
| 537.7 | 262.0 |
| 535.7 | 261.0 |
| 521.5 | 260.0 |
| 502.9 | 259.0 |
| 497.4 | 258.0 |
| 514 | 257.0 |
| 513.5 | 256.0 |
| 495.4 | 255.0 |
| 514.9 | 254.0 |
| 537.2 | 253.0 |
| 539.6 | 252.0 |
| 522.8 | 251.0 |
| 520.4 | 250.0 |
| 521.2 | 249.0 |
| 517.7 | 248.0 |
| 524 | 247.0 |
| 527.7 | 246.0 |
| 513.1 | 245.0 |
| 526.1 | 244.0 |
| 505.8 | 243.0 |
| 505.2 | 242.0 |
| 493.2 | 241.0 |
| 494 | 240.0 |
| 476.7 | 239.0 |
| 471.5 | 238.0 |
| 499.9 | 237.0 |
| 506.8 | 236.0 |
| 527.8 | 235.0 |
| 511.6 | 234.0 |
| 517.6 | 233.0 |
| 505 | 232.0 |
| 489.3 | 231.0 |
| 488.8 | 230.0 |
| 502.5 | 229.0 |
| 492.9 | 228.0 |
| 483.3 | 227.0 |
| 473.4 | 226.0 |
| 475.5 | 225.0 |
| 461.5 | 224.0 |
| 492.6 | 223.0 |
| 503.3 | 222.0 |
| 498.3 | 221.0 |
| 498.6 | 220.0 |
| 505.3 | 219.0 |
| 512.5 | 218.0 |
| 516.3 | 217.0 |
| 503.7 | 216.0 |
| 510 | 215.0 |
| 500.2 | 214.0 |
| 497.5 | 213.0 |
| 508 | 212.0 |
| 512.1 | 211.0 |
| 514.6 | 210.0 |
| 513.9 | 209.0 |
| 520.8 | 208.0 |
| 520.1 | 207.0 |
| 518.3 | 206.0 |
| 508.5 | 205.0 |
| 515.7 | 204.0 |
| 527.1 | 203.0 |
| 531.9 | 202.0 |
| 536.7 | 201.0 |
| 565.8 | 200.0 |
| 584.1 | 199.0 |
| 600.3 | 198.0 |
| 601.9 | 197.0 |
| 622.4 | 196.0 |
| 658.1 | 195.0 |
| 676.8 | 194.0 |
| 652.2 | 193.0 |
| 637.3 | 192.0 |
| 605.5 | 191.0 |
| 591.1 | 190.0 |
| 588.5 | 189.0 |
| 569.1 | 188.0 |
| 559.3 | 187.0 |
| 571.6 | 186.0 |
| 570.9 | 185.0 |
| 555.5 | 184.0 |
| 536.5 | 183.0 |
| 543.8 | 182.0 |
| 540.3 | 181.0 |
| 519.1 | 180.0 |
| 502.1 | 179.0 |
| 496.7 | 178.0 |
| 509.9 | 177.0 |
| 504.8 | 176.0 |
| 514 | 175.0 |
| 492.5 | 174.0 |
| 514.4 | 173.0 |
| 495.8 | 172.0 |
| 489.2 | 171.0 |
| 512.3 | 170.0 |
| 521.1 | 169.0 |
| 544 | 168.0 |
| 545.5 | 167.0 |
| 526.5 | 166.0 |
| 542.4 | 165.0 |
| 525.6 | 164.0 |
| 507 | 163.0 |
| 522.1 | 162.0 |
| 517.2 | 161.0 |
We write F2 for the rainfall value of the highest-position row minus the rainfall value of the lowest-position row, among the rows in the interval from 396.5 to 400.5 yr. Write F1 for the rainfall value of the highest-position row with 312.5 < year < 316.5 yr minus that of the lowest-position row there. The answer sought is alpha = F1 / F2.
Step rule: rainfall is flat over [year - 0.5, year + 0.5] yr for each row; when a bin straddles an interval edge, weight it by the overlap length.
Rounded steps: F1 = 0.7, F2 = -11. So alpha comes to -0.1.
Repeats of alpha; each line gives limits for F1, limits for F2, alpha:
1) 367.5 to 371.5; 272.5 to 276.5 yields 0.0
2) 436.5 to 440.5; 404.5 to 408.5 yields -4.0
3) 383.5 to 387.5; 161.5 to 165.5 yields 0.2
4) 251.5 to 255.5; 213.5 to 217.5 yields -2.7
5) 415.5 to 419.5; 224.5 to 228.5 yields 0.7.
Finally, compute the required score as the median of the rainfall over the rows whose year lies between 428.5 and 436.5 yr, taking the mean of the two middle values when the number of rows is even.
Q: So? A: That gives 334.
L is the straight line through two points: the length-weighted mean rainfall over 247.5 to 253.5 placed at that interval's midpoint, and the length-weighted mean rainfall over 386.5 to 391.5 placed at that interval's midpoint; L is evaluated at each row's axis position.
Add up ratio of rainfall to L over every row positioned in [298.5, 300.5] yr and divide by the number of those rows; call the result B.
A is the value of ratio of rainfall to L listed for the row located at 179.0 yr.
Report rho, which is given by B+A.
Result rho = 1.78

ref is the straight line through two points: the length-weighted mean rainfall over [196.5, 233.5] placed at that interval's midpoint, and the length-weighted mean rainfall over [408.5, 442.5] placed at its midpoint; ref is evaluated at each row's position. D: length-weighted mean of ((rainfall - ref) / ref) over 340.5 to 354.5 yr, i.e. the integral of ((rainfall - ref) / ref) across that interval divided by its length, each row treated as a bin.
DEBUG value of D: -0.12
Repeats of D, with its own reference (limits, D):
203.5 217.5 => -0.01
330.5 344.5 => -0.46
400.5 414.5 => -0.03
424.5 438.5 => 0.02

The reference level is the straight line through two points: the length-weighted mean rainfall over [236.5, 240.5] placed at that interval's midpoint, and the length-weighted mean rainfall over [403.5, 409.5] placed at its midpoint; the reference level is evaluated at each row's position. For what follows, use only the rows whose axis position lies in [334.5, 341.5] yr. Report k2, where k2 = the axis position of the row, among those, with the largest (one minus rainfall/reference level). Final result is 335.0 yr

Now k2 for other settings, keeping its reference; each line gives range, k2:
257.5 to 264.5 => 258.0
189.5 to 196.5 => 190.0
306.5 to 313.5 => 308.0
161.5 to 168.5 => 163.0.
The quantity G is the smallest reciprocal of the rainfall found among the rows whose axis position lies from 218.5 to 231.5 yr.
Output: 0.0020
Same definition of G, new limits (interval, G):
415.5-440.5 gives 0.0028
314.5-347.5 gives 0.0025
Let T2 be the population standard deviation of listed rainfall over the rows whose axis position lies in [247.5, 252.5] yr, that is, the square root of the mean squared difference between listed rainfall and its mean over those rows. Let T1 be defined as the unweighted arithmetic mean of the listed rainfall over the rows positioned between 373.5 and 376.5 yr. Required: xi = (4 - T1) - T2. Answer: -337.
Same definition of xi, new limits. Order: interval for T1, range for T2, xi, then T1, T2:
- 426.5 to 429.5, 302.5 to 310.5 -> -344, 342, 6.0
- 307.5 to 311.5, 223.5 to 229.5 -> -406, 397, 13.4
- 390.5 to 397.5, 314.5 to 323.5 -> -389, 367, 26.7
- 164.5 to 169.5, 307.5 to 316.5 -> -537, 536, 4.8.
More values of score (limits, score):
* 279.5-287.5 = 450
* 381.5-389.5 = 342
